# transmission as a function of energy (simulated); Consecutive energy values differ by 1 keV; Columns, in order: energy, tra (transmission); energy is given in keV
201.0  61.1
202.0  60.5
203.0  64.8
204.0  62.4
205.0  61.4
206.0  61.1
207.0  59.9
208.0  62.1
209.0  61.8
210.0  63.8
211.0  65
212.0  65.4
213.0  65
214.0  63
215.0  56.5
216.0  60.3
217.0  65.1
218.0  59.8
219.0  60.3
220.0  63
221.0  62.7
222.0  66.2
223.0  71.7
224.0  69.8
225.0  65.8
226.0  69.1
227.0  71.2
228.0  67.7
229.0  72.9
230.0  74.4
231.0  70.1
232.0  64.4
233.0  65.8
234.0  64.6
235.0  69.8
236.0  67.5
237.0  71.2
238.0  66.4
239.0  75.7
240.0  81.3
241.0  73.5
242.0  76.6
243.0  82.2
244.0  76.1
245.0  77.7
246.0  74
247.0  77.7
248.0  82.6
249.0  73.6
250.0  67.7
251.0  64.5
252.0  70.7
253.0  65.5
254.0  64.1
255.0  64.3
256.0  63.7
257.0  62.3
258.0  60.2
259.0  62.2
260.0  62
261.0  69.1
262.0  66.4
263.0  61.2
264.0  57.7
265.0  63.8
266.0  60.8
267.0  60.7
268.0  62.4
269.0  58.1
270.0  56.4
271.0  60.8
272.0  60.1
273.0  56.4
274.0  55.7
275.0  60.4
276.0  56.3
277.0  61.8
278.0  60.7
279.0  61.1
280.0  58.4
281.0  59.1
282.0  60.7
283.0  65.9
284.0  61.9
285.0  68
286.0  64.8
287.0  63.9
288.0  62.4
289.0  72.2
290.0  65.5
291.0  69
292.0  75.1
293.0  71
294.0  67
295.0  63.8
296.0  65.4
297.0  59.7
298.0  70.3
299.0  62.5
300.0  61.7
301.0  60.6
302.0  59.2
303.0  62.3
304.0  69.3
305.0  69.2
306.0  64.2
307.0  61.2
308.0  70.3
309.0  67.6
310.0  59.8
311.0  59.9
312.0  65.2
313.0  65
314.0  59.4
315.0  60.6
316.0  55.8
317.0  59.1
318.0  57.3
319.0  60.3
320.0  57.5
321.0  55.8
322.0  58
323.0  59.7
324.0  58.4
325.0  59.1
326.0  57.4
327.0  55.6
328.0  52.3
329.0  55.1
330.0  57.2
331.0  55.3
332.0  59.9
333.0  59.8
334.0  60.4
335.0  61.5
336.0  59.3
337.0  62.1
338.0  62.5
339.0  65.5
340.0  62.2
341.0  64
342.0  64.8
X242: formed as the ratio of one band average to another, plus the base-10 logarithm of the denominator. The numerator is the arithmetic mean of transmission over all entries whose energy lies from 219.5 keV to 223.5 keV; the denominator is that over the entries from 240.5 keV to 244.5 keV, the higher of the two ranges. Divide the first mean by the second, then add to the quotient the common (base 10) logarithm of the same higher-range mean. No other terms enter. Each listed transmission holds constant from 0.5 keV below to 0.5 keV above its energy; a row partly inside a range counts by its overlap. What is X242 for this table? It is 2.74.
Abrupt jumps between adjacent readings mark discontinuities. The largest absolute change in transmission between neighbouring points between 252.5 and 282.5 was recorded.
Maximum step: 7.1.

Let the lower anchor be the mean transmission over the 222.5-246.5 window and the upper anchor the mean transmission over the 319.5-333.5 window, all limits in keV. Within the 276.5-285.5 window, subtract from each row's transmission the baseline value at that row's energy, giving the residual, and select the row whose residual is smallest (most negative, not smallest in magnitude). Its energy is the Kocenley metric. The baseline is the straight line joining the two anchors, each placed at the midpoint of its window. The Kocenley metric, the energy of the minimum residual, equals 280.0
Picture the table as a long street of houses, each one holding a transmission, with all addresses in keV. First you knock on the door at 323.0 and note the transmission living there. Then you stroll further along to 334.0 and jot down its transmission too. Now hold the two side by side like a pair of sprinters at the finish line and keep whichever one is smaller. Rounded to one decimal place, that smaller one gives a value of 59.7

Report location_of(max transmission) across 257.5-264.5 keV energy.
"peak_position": 261.0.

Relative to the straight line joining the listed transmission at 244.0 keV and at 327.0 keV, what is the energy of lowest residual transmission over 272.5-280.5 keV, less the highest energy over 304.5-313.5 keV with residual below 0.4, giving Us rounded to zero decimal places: -37 keV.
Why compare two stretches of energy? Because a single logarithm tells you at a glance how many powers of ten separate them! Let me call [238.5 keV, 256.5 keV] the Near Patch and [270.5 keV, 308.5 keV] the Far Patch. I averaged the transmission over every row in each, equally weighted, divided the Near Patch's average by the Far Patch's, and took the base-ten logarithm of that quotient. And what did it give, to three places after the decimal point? 0.059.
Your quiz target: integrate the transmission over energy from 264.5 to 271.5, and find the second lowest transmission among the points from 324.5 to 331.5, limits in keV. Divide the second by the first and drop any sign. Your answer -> 0.130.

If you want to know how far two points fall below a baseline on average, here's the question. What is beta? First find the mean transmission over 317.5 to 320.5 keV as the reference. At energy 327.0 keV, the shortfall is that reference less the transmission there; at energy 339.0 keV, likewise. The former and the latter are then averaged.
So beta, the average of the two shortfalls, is -2.2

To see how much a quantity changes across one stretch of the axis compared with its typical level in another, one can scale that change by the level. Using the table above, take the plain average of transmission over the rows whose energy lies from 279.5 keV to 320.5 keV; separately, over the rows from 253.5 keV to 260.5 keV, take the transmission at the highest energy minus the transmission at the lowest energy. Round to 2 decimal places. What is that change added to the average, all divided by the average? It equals 0.97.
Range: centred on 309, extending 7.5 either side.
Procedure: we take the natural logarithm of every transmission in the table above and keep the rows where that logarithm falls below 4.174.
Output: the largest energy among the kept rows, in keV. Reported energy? 316.0 keV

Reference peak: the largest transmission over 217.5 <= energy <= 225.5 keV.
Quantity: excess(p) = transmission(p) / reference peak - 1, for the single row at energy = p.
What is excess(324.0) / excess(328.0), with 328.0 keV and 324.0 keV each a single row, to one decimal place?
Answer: 0.7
